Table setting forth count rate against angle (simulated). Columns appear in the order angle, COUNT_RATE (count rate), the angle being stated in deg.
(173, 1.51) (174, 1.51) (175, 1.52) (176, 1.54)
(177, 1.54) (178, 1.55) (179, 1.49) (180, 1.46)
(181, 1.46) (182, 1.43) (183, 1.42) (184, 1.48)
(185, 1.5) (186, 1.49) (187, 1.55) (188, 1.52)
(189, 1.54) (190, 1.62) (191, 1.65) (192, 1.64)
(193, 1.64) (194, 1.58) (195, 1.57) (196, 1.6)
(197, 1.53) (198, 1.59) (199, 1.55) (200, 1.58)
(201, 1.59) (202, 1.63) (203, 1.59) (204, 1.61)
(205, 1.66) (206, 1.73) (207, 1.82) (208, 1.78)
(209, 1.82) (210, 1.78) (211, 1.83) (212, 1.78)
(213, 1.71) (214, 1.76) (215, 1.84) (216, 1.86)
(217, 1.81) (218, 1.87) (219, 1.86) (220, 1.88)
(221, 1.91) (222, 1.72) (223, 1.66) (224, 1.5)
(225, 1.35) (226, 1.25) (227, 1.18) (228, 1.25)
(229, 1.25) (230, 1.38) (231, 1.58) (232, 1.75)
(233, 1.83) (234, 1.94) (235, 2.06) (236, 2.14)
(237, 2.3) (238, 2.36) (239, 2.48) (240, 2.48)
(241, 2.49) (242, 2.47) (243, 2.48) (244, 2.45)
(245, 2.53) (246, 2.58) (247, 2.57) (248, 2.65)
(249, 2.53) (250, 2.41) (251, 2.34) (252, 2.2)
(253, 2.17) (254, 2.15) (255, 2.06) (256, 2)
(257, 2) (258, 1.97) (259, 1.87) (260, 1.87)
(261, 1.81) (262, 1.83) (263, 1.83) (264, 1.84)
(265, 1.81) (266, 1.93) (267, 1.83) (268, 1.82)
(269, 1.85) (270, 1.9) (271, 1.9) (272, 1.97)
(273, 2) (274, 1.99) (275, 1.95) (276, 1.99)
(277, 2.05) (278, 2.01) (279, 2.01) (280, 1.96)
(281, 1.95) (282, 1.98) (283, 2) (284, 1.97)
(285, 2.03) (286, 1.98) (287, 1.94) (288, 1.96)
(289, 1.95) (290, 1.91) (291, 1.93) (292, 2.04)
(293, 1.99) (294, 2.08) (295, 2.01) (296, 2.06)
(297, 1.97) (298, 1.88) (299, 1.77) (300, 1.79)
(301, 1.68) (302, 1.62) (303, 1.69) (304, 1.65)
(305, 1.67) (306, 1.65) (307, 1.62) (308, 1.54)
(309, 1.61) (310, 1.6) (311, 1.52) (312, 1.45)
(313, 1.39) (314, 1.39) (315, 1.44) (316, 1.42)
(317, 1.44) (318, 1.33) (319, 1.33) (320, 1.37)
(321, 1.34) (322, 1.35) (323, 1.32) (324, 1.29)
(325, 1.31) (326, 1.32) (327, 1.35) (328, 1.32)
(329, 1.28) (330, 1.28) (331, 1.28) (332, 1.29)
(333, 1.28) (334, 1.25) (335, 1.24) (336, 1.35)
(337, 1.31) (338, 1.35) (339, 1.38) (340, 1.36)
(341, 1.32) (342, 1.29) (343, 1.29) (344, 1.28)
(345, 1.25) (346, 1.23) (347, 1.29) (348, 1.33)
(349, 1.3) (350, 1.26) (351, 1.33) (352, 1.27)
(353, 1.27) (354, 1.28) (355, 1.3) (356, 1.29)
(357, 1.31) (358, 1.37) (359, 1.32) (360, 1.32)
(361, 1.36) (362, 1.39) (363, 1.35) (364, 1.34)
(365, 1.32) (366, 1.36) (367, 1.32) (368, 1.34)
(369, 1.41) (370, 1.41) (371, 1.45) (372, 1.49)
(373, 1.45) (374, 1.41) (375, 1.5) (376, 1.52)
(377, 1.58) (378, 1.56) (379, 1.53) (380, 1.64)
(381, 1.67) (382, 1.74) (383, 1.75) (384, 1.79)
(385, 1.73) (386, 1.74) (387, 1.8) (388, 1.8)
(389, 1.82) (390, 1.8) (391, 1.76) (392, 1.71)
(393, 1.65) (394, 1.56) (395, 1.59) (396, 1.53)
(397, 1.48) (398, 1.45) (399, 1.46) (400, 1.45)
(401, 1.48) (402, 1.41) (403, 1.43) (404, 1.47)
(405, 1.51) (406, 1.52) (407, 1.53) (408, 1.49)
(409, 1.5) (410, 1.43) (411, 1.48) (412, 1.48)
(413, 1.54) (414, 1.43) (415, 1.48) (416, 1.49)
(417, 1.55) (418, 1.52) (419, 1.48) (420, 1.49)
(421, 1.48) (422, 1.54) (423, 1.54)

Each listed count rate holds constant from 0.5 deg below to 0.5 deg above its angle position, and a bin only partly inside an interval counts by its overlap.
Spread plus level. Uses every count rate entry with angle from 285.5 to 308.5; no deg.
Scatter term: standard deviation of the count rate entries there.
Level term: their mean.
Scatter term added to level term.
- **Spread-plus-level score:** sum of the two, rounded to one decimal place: 2.0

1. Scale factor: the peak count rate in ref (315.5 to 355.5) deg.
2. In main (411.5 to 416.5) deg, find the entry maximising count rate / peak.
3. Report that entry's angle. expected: 413 deg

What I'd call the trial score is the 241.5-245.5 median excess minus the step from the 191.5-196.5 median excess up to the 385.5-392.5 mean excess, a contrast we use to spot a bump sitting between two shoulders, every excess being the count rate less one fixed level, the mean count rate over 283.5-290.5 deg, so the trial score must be 0.34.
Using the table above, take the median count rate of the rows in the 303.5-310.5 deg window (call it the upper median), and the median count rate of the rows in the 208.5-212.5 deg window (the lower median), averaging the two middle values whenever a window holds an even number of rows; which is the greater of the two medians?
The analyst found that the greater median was 1.8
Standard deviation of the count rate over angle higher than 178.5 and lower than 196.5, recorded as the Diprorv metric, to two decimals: 0.07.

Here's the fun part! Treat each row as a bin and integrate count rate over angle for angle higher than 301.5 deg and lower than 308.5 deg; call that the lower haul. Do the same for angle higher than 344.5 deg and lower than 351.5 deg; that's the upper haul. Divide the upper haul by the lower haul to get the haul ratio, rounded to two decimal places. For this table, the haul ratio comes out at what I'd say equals 0.79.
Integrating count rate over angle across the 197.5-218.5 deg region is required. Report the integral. 36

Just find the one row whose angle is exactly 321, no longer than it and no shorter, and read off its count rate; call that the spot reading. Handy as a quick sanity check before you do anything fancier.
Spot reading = 1.34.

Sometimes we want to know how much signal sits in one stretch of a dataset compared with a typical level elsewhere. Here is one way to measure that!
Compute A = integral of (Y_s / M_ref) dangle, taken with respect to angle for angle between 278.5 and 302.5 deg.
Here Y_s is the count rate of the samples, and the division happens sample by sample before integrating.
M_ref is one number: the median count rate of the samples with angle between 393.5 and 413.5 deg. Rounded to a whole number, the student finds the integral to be 31 deg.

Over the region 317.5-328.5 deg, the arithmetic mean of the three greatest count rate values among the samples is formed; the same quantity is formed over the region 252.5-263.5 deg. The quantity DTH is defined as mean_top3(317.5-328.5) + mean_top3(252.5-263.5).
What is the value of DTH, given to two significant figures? 3.5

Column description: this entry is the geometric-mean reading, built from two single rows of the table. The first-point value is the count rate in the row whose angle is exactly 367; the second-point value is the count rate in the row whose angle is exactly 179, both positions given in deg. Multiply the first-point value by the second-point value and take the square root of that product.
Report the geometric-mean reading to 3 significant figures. 1.40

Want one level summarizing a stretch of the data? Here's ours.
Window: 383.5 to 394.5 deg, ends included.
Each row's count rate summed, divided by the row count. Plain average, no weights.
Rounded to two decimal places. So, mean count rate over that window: 1.74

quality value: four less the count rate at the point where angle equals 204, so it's 2.4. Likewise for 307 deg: 2.4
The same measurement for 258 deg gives 2.0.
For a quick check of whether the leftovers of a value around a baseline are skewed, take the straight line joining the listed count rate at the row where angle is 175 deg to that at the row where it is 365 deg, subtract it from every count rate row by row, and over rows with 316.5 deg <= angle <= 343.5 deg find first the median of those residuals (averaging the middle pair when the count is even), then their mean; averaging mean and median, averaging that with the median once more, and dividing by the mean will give 1.04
